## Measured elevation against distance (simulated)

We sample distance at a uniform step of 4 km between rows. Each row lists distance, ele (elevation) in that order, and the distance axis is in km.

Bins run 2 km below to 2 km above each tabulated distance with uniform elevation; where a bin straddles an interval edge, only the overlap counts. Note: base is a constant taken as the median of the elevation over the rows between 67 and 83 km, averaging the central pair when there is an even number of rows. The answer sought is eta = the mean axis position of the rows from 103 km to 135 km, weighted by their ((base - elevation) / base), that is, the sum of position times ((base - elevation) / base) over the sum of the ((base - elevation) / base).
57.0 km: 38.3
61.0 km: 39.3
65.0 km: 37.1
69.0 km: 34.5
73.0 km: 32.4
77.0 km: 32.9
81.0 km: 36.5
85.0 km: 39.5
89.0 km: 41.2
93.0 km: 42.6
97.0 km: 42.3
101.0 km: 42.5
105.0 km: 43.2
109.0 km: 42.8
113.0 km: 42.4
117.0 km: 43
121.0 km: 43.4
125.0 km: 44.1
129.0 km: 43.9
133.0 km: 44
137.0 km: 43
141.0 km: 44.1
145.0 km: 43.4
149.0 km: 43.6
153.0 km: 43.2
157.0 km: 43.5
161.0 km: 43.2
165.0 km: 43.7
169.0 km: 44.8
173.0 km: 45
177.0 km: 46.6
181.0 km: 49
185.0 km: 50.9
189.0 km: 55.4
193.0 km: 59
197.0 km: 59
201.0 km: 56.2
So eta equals 119.4 km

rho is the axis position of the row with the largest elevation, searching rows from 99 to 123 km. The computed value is 121.0 km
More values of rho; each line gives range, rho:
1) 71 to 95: 93.0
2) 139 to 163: 141.0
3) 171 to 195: 193.0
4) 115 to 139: 125.0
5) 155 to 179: 177.0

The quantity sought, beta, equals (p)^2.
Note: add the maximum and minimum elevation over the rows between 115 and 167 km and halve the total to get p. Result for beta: 1897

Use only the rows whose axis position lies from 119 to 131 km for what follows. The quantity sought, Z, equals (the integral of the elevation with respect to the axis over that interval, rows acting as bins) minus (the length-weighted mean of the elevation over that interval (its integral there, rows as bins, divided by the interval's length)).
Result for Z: 482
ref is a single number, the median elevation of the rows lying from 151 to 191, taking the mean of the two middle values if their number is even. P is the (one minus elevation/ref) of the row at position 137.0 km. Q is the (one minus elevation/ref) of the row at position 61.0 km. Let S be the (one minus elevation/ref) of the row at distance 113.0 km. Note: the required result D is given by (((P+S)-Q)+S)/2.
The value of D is 0.01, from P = 0.04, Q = 0.12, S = 0.056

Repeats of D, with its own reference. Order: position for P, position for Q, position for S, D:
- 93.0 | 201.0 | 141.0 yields 0.17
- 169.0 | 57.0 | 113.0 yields -0.02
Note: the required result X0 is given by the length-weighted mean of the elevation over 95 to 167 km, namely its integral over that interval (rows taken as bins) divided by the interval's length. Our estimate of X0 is 43.3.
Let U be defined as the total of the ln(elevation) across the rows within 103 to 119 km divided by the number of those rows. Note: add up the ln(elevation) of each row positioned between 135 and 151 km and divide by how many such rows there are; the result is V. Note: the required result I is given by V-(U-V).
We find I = 3.79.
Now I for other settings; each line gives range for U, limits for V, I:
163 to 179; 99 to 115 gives 3.70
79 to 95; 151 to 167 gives 3.85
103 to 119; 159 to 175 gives 3.82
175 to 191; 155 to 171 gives 3.64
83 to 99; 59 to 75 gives 3.43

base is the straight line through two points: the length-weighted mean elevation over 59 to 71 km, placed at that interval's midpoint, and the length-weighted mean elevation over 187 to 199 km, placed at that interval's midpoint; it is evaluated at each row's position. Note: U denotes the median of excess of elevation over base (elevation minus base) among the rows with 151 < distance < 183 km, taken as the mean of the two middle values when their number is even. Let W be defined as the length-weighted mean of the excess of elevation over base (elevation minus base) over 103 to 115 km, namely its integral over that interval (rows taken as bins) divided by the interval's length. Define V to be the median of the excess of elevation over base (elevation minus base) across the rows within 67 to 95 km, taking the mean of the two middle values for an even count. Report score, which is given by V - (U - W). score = 4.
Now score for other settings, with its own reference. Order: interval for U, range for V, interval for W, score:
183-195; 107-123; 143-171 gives -9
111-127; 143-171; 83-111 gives -6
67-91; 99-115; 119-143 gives -2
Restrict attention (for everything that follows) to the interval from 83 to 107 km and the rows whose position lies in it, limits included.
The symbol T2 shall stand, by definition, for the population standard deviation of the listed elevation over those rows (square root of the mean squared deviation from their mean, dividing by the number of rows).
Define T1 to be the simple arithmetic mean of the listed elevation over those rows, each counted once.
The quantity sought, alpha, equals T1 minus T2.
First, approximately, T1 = 41.9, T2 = 1.2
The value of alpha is 40.7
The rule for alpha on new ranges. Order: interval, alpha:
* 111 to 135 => 42.9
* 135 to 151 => 43.1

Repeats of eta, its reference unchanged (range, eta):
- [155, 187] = 172.8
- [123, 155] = 138.8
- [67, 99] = 91.3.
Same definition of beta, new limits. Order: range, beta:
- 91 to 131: 1866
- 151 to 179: 2016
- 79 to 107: 1588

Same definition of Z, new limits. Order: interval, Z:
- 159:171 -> 483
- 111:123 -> 472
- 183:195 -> 606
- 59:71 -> 407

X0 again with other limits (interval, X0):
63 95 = 37.1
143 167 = 43.4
